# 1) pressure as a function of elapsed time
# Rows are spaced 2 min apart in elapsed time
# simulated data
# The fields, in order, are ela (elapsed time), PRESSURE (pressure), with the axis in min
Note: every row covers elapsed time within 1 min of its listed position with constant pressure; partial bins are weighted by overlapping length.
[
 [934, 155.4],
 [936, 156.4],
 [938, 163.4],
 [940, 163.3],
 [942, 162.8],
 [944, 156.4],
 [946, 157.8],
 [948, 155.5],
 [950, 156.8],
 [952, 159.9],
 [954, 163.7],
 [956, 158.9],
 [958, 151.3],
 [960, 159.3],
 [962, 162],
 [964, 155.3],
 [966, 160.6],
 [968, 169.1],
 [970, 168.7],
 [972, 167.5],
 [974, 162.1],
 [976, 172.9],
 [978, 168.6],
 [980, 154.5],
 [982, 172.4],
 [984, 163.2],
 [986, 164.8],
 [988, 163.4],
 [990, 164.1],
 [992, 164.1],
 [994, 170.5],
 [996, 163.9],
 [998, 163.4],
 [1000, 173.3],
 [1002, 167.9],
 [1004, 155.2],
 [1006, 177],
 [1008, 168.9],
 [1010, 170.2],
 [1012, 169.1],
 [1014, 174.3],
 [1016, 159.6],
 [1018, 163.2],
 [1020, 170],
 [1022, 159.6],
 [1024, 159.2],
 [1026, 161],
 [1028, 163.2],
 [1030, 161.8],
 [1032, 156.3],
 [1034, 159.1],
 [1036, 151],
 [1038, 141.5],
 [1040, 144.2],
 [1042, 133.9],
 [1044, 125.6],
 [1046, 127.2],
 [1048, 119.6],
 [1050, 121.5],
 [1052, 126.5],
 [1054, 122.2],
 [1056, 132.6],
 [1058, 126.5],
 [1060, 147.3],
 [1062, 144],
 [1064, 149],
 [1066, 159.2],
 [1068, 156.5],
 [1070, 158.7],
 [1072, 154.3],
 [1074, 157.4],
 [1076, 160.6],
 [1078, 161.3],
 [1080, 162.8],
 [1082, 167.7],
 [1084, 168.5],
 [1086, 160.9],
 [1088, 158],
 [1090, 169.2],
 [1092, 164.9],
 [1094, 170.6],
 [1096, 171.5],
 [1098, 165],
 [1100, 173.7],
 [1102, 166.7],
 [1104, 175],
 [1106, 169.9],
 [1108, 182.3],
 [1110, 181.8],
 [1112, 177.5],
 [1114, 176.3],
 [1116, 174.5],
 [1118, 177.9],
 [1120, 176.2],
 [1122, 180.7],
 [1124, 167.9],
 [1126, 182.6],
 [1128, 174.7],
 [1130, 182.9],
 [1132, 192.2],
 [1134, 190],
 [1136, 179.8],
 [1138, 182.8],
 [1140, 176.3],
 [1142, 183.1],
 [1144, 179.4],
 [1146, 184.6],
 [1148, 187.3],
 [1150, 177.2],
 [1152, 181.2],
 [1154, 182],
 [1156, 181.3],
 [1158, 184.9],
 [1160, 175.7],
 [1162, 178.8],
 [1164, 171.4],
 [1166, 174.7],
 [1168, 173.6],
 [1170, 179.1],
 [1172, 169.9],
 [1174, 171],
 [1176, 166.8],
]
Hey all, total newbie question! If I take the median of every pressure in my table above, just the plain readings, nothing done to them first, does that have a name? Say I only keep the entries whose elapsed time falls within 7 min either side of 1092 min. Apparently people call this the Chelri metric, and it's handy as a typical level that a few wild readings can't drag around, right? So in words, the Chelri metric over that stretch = 165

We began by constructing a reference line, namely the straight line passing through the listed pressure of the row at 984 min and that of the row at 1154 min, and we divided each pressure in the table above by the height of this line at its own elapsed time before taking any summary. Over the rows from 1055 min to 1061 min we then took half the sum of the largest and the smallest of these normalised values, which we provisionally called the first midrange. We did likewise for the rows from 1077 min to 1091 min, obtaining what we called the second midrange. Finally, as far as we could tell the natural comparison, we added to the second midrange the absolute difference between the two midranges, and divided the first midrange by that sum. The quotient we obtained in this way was 0.74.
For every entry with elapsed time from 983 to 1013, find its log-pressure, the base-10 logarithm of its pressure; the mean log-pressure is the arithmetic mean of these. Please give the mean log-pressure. 2.22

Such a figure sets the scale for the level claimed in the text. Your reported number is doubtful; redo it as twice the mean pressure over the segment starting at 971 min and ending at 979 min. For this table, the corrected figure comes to 336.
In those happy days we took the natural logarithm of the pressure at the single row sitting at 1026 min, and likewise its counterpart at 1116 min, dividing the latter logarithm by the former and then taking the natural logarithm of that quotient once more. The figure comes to 0.016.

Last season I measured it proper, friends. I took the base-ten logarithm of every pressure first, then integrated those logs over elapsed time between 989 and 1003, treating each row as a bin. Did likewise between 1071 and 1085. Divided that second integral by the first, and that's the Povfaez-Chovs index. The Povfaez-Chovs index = 0.99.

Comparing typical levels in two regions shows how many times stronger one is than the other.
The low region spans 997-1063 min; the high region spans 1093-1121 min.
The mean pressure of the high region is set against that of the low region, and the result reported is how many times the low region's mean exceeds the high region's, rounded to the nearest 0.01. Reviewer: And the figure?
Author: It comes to 0.87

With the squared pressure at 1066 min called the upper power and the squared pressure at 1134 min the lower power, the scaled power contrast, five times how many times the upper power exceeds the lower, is 3.5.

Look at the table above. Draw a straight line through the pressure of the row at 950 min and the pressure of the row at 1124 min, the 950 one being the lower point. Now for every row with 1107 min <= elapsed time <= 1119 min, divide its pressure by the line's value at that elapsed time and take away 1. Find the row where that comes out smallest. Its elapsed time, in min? 1116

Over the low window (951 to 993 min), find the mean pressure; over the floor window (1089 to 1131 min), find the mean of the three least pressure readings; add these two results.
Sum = 329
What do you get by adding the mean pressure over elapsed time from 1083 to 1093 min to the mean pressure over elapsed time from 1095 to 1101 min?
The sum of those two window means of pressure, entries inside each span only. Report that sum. 334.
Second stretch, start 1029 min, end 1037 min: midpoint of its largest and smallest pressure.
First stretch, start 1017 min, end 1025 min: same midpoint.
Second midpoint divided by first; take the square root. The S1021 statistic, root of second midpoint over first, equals 0.975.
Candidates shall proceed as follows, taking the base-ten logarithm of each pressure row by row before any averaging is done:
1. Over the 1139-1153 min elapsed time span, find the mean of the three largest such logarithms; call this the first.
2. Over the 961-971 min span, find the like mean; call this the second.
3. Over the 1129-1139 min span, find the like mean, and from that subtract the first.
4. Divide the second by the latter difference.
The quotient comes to 286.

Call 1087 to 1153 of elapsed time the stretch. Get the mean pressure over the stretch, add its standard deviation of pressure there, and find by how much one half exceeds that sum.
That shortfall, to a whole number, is -184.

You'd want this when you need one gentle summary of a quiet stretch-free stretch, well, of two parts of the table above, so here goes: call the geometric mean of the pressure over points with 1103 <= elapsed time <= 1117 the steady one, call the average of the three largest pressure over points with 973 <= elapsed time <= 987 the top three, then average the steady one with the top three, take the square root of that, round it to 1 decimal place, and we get 13.2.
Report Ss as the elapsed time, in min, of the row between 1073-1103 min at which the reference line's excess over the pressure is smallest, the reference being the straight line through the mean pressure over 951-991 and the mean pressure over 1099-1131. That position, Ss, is 1100 min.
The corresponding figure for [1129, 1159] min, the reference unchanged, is 1132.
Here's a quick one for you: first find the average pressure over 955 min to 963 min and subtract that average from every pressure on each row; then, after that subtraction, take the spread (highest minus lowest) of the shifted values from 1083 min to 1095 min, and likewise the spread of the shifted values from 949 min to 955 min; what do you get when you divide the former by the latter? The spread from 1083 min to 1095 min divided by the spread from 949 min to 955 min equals 1.8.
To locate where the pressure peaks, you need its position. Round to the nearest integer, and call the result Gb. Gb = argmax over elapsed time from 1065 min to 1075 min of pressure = 1066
